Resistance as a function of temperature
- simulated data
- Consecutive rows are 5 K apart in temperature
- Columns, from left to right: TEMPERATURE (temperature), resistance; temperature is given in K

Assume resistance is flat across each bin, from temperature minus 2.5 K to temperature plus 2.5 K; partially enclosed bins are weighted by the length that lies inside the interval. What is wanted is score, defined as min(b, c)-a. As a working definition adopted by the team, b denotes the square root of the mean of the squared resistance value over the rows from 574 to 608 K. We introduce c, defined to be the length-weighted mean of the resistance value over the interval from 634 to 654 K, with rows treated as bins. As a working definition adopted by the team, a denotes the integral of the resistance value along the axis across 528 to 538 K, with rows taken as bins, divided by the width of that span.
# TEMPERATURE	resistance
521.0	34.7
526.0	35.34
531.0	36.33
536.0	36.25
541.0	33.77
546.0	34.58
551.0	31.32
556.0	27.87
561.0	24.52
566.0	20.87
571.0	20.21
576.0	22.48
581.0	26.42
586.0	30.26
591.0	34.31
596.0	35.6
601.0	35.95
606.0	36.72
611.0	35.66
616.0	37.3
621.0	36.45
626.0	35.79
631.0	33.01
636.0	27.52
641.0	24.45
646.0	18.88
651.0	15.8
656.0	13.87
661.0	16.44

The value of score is -15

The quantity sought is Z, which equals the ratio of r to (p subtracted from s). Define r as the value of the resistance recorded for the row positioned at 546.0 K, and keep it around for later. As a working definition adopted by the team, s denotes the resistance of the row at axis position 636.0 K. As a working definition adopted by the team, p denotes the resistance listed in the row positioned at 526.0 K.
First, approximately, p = 35.34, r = 34.58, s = 27.52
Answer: -4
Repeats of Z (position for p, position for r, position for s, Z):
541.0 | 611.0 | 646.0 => -2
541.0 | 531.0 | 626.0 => 18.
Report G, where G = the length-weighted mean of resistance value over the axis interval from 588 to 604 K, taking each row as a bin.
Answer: 35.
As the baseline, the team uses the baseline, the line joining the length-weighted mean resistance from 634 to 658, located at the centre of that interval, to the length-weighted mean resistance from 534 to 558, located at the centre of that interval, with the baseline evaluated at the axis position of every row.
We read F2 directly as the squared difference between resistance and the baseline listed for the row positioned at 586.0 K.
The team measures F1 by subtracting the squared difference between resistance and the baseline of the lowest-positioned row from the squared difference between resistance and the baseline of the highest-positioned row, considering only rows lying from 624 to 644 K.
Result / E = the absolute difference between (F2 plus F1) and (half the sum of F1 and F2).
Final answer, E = 76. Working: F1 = -159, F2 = 7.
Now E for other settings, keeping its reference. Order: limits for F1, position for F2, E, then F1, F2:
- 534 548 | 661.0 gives 1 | -2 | 3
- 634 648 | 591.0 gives 8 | -37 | 52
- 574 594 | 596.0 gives 47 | 10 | 84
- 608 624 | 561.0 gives 45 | 50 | 40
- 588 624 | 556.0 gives 67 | 122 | 13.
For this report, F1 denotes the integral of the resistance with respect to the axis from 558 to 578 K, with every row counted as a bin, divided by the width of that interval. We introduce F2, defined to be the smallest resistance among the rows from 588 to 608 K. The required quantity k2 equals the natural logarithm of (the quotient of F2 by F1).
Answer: 0.4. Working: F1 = 22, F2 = 34.31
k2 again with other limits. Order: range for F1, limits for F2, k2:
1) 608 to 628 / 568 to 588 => -0.6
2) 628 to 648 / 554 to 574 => -0.3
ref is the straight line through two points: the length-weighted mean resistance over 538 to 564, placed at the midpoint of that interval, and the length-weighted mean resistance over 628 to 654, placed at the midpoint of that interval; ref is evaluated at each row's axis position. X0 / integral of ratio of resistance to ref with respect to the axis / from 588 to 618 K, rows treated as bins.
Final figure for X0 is 40 K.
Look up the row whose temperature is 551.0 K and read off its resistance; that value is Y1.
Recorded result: 31.32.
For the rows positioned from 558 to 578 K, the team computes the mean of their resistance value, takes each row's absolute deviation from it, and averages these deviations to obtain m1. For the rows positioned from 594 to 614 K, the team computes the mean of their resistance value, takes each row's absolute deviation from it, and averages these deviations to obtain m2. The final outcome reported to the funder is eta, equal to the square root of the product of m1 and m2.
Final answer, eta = 0.7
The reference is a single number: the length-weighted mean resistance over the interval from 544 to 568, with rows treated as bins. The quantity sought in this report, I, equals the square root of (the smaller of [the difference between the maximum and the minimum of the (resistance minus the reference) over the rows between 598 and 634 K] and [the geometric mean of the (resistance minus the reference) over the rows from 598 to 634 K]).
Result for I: 2.1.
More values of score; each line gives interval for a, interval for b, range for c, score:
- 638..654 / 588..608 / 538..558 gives 12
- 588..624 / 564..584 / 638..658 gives -17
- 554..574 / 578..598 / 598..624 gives 9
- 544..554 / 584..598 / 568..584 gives -9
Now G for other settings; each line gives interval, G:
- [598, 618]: 36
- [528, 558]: 33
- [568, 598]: 28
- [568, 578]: 21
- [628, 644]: 28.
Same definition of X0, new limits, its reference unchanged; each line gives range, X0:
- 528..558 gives 32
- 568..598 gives 30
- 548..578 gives 25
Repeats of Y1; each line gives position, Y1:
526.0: 35.34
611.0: 35.66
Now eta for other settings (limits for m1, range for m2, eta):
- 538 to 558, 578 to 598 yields 2.8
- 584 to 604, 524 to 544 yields 1.3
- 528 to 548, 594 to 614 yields 0.6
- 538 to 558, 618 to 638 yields 2.6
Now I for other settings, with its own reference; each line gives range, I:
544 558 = 1.0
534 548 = 1.6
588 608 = 1.6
